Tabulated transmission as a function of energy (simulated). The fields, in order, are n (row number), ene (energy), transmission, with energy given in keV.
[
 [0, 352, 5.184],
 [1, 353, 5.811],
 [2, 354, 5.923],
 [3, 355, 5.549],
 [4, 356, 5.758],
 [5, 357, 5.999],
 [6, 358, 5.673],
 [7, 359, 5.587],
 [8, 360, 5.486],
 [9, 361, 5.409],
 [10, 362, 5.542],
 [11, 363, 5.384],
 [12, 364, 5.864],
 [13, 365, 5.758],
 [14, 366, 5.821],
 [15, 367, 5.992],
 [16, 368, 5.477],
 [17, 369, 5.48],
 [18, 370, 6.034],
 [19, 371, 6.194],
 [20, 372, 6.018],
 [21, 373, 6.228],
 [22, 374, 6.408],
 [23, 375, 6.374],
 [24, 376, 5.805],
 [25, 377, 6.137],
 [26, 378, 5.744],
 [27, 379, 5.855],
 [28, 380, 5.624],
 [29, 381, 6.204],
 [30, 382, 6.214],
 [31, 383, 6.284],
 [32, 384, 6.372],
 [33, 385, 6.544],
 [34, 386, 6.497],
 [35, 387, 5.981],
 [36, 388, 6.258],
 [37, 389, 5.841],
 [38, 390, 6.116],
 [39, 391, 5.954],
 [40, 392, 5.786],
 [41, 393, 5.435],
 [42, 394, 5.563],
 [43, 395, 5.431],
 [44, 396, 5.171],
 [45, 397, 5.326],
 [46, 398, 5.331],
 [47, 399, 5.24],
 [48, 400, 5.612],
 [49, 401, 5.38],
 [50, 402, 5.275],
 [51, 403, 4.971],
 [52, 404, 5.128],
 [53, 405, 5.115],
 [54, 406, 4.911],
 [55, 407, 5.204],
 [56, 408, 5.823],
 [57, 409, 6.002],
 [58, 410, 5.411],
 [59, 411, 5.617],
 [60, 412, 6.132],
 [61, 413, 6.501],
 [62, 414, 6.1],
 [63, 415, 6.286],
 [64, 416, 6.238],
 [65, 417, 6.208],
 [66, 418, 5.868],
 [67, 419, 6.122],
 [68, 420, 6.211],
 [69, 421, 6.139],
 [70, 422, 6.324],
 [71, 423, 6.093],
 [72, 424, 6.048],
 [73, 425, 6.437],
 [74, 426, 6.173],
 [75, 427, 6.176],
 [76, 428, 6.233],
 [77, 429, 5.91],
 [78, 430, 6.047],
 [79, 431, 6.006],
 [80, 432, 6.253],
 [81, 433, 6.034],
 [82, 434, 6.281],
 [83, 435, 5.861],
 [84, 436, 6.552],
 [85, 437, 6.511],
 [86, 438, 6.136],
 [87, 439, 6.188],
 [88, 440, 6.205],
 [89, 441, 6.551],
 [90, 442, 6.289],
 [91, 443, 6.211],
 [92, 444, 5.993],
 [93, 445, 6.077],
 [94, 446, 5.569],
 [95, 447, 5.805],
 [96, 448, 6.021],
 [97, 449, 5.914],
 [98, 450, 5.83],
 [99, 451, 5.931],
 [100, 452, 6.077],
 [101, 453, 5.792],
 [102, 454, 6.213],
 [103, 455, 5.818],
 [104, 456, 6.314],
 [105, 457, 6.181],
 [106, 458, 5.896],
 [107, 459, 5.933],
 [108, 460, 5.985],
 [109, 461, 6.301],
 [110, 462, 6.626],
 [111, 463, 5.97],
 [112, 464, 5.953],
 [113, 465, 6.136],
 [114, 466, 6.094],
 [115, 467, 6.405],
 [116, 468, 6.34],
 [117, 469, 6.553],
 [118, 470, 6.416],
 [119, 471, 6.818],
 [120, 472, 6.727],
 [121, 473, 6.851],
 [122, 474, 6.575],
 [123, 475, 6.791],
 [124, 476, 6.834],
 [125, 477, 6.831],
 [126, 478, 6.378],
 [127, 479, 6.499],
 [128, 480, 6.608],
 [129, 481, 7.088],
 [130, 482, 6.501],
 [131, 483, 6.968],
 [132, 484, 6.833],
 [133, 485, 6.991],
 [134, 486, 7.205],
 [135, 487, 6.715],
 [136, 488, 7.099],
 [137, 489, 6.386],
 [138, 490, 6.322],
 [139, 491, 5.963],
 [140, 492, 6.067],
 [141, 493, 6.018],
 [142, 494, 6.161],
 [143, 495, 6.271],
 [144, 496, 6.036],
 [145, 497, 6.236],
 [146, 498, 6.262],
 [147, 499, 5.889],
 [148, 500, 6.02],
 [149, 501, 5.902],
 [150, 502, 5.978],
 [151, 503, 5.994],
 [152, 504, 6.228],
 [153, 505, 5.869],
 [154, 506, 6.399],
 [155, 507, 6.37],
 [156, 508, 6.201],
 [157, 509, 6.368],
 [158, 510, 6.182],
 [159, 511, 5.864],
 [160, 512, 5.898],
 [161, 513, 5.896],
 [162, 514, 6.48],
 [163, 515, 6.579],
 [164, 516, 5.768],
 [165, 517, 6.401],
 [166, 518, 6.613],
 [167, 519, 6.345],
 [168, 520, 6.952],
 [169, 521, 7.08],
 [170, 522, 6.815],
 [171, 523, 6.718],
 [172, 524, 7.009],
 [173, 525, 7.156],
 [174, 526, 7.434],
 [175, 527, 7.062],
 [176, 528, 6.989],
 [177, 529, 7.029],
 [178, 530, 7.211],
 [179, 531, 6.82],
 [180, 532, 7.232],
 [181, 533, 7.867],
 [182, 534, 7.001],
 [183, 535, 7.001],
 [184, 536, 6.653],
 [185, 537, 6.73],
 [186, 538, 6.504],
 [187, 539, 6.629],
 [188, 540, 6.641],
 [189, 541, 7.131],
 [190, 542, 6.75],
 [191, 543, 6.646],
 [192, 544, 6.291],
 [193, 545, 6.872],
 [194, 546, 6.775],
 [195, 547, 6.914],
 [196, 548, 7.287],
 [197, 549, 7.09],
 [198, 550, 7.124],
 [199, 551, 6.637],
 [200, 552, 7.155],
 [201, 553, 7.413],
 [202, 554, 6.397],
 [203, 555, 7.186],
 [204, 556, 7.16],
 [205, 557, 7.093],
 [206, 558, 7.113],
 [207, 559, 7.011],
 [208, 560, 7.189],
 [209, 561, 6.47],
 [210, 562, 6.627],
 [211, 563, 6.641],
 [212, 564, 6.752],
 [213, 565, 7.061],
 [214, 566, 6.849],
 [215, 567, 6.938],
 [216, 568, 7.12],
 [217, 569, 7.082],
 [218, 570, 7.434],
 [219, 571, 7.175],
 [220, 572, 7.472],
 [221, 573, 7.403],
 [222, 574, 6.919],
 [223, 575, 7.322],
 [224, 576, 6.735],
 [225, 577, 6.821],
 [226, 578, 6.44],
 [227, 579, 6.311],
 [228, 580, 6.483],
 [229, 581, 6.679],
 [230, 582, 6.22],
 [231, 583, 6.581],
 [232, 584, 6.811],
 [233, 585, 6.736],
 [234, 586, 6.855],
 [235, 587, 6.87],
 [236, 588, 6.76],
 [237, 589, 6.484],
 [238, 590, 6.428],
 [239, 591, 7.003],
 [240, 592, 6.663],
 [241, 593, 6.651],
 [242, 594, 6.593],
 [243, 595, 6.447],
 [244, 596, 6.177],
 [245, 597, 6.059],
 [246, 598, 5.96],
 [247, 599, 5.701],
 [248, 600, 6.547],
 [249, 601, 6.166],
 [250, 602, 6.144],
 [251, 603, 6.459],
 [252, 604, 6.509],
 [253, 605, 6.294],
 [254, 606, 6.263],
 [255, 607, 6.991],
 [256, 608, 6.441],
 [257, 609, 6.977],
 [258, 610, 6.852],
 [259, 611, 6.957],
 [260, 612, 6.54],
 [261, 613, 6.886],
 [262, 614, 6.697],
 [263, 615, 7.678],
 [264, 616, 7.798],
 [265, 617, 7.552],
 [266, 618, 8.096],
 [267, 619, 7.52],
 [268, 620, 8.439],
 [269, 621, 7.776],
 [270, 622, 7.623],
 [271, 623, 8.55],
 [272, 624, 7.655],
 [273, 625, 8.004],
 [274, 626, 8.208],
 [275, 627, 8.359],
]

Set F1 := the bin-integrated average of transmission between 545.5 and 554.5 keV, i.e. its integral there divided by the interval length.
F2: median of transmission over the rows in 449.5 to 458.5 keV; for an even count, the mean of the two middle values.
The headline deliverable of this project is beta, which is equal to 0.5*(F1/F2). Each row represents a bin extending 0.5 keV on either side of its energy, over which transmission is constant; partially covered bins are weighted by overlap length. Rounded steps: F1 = 6.98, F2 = 5.93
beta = 0.59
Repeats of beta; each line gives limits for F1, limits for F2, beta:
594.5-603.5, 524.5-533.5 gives 0.43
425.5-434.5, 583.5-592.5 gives 0.45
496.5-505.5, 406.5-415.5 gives 0.50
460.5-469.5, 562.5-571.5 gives 0.44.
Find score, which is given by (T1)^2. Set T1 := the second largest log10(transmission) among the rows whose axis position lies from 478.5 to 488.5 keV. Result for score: 0.72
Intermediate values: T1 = 0.85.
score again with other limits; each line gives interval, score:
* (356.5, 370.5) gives 0.61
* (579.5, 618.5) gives 0.80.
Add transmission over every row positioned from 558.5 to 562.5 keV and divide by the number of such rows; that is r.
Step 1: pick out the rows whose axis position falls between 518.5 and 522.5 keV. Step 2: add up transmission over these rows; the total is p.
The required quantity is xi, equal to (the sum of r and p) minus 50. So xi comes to -16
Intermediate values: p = 27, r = 6.82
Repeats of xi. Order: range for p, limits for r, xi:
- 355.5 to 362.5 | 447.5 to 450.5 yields -5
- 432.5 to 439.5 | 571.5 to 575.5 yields 1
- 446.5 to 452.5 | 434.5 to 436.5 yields -8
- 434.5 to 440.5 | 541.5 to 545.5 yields -6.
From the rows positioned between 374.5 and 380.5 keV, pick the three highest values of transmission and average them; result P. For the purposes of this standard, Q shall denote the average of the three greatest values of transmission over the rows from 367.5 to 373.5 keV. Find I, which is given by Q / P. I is 1.00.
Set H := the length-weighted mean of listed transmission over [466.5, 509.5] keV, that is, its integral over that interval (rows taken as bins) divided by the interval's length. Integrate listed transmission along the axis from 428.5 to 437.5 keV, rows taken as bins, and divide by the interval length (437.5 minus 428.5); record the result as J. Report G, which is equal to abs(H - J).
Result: 0.3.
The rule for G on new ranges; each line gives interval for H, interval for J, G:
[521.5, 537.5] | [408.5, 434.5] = 0.9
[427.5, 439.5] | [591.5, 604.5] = 0.1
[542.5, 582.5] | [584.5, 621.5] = 0.1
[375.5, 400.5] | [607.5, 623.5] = 1.5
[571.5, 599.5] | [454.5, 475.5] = 0.3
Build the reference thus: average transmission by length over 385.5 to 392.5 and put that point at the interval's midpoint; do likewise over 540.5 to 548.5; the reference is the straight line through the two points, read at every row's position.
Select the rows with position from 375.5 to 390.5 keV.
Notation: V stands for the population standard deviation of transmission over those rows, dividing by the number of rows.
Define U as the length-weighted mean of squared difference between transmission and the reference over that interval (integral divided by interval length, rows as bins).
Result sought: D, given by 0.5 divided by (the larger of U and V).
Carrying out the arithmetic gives 1.9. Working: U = 0.07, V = 0.27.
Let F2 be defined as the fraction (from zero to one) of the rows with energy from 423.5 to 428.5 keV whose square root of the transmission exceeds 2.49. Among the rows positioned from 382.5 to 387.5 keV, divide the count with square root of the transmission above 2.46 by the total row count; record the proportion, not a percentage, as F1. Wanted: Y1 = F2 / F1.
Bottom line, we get 0.5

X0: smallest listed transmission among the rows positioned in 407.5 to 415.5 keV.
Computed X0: 5.411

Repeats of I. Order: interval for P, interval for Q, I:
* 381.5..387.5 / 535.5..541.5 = 1.06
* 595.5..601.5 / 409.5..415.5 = 1.00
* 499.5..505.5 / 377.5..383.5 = 1.03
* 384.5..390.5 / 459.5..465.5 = 0.99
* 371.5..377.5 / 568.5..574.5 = 1.17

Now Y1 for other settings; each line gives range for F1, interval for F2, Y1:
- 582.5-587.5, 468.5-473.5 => 1.0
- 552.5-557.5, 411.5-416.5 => 0.6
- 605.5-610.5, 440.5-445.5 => 0.6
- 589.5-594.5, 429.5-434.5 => 0.4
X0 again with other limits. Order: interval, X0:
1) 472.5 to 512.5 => 5.864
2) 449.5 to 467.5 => 5.792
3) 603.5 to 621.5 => 6.263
